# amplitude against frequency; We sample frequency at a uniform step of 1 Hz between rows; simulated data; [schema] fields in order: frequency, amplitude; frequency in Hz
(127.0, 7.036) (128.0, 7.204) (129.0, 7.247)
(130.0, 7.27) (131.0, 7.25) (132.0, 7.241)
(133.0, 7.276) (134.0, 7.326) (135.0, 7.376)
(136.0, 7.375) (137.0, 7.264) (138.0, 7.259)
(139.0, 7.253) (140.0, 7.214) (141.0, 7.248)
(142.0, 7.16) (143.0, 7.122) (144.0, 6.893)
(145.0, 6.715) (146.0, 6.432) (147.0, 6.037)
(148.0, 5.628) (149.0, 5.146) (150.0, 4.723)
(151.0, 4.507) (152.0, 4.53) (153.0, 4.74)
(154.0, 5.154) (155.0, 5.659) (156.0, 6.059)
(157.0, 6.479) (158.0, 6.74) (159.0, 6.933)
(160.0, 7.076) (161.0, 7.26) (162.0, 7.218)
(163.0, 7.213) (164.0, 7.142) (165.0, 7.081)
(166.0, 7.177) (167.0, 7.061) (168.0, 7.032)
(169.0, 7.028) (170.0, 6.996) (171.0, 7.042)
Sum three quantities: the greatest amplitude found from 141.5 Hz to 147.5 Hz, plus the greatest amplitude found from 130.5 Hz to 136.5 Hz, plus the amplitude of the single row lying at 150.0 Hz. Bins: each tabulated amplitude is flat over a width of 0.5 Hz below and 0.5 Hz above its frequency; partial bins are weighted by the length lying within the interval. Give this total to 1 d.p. 19.3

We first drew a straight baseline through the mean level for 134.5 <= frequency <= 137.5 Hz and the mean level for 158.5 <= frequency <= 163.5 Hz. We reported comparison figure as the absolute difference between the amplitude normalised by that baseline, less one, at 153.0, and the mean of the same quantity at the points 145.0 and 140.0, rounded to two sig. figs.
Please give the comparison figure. 0.30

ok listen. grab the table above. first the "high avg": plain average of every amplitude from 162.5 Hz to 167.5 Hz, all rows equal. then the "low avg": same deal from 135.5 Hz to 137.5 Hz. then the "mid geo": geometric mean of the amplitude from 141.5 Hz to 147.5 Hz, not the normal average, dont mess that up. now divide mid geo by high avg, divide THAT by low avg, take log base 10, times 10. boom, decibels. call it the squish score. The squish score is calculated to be -8.9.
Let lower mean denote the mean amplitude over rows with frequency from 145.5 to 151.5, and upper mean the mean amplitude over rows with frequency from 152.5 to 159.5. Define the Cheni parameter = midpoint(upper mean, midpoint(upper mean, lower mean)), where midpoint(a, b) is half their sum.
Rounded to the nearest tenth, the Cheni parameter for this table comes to 5.8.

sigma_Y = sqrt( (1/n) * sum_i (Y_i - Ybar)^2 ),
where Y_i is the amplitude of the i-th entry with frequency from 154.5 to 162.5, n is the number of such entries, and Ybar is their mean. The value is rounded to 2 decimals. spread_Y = 0.54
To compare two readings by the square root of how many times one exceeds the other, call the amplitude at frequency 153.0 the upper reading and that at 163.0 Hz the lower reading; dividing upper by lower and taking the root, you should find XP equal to 0.81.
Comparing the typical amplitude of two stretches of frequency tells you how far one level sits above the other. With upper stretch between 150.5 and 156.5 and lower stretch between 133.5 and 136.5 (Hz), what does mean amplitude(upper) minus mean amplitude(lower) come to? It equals -2.3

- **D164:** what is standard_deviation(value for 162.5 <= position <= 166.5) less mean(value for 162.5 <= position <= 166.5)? -7.1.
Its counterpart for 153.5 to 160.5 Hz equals -5.6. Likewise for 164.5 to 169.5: -7.0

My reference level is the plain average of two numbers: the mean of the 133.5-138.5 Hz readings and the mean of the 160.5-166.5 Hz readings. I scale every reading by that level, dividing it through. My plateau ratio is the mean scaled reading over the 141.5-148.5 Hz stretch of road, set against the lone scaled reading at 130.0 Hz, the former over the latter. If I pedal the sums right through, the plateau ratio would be 0.90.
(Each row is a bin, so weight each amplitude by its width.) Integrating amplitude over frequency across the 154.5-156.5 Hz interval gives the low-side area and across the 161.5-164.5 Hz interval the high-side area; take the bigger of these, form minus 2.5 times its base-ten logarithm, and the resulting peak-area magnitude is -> -3.3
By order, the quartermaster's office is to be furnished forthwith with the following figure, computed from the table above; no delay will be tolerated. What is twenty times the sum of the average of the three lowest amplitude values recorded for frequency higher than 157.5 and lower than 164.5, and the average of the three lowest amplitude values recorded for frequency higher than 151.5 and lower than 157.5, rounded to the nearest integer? 234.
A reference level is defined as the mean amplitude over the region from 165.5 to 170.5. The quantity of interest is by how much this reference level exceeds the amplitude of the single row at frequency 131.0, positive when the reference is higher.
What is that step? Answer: -0.19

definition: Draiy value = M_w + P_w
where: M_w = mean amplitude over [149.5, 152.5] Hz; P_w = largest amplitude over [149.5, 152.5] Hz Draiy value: 9.3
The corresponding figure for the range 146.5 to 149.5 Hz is 11.6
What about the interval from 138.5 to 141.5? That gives 14.5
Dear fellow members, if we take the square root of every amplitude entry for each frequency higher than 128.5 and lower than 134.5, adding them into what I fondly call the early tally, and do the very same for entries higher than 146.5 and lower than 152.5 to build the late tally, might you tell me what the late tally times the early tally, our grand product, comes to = 219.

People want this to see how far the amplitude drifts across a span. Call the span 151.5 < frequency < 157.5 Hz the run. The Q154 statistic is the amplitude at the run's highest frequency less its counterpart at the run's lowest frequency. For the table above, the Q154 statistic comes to 1.95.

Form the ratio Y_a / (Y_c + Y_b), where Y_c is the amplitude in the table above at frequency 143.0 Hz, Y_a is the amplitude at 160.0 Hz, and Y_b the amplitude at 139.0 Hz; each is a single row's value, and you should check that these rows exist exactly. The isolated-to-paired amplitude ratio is 0.49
